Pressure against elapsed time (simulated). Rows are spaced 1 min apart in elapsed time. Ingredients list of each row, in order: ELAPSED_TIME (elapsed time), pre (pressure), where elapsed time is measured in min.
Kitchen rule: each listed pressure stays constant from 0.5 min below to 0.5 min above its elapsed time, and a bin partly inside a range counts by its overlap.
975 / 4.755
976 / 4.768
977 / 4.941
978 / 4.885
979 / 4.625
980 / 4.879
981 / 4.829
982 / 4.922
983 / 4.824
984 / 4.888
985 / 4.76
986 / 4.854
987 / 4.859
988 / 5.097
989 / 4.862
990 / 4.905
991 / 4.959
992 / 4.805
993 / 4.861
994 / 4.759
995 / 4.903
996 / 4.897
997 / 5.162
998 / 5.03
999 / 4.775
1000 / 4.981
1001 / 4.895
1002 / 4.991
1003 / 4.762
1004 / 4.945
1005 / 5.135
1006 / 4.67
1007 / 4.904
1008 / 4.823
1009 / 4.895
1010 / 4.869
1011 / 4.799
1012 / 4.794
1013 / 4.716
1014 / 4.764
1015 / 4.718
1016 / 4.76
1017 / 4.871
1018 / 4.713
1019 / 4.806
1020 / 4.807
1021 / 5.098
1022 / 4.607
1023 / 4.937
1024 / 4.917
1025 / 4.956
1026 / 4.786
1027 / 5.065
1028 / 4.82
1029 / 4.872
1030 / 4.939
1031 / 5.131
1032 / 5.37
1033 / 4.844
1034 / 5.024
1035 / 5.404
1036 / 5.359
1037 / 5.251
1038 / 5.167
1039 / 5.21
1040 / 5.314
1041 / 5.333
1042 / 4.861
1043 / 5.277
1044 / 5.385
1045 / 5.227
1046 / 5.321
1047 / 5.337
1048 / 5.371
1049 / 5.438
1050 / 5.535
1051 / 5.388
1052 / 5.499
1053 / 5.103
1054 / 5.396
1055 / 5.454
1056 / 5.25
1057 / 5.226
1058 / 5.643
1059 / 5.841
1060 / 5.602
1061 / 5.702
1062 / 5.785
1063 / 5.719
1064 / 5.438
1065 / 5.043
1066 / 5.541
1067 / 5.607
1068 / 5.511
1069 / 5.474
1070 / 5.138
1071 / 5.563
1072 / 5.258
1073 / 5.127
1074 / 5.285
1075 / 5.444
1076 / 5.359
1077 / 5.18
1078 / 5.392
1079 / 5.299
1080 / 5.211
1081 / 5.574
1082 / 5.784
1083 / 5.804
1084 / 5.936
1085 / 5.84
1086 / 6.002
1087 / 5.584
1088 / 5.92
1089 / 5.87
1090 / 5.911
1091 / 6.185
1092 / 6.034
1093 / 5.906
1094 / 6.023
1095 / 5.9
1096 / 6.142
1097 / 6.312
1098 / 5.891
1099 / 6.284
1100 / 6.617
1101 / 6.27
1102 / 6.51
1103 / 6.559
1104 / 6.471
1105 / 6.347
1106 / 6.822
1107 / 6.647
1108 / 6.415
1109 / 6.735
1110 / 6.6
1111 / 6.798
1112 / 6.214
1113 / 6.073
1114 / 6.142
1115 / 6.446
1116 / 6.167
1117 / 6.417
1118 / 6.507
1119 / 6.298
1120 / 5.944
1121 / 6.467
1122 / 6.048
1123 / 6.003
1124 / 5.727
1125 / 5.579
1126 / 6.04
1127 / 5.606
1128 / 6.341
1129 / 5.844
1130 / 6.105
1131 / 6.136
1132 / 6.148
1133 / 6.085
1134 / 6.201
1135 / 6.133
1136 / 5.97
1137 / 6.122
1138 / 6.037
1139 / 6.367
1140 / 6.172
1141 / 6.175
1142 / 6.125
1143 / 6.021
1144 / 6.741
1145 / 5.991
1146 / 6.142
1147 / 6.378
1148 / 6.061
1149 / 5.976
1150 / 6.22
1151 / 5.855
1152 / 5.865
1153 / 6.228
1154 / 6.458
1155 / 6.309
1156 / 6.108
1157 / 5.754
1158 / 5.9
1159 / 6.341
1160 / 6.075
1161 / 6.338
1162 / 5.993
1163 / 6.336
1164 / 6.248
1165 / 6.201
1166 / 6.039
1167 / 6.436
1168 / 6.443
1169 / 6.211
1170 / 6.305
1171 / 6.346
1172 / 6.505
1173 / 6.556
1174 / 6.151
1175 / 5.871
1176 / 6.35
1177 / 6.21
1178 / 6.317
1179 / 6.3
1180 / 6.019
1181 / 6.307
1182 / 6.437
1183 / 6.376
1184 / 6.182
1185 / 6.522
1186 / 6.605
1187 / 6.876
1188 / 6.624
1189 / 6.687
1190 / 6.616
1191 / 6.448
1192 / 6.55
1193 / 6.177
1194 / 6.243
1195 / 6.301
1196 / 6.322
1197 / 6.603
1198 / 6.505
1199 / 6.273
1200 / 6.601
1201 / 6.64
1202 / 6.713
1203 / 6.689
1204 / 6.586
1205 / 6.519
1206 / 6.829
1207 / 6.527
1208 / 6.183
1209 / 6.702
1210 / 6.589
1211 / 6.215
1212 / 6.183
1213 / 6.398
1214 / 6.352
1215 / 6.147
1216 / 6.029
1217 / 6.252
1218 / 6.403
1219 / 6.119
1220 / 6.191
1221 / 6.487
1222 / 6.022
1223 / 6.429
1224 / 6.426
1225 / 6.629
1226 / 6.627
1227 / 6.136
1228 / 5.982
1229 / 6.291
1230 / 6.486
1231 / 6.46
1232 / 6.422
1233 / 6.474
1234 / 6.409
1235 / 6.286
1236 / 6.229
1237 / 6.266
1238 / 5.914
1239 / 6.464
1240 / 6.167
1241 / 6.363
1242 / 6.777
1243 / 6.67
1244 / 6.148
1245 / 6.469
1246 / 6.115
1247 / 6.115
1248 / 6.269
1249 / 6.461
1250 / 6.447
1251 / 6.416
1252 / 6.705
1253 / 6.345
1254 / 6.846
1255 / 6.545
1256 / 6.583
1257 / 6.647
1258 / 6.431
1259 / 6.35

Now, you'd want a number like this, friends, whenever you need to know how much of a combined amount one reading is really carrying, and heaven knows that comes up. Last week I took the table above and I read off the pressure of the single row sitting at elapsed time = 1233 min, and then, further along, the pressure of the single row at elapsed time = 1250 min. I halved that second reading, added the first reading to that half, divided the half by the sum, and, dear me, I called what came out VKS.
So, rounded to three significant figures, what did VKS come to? 0.332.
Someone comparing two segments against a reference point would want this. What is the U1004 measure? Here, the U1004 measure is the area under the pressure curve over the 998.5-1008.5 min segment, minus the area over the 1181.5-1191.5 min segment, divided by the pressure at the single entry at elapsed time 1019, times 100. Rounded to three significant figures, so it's -343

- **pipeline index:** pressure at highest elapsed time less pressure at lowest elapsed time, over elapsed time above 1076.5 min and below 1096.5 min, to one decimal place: 1.0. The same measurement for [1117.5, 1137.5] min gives -0.4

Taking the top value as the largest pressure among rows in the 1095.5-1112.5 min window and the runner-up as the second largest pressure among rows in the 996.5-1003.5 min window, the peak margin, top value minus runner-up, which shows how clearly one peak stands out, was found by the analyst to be 1.8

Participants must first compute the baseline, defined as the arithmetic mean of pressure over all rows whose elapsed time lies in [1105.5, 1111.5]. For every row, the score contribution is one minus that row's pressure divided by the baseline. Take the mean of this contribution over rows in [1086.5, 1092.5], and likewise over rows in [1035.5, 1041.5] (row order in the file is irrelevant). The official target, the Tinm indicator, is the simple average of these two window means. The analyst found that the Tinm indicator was 0.161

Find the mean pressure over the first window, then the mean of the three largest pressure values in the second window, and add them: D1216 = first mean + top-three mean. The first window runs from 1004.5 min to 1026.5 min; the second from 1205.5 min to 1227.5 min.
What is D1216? 11.6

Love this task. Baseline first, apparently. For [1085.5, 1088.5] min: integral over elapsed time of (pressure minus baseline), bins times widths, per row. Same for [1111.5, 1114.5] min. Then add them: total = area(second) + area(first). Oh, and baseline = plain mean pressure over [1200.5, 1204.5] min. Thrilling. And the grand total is -4.0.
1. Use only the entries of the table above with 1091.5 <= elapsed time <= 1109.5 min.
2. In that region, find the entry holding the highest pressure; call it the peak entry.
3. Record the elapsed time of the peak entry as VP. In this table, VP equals 1106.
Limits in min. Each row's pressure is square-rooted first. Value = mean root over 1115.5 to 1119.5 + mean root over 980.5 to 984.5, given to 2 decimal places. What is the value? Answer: 4.73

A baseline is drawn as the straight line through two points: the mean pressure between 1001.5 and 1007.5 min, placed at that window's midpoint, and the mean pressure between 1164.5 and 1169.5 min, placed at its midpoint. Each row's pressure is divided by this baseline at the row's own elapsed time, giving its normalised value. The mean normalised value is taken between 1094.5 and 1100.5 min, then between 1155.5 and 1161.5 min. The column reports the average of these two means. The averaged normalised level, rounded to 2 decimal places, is 1.04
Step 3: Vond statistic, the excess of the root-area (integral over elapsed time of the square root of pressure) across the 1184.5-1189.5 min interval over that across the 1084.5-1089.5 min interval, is 0.8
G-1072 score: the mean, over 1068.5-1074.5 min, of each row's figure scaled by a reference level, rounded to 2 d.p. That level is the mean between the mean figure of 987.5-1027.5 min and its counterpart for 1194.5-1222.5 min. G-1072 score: 0.94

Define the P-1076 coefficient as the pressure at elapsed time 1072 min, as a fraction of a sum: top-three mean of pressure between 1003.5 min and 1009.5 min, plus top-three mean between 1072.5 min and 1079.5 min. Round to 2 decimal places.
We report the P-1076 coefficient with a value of 0.51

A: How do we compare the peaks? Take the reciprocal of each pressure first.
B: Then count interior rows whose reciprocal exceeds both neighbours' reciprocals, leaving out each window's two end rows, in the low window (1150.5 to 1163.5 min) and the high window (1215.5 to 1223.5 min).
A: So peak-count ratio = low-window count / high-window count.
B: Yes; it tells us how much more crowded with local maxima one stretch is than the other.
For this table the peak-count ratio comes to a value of 1.5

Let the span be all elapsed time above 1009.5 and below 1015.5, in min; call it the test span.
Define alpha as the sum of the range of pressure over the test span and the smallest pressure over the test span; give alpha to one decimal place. 4.9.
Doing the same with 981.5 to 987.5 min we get 4.9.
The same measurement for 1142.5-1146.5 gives 6.7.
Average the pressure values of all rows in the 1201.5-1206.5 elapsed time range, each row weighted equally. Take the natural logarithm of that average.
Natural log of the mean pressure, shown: 1.90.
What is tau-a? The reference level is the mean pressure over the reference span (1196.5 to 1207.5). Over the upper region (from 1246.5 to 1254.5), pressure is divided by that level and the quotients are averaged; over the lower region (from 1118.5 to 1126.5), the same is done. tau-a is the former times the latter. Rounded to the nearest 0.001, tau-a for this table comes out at 0.893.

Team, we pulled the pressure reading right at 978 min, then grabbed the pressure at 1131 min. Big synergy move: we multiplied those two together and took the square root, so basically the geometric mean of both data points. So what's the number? 5.5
